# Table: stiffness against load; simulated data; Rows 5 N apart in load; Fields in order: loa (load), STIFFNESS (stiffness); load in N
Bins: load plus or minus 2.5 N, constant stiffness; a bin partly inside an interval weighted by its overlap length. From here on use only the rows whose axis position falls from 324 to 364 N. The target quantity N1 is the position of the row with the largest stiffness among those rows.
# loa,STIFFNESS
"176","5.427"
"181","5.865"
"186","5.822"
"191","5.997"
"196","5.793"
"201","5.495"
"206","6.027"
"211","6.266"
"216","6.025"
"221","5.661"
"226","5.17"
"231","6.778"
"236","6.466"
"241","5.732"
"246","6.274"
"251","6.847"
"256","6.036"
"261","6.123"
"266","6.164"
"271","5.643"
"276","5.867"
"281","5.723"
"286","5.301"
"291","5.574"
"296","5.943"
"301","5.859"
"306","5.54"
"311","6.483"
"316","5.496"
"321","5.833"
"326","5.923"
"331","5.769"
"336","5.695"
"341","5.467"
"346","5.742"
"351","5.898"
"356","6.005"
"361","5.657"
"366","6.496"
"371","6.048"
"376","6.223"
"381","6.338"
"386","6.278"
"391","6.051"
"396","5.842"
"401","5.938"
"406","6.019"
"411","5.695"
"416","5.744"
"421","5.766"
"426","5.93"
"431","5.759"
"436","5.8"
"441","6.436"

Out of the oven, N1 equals 356 N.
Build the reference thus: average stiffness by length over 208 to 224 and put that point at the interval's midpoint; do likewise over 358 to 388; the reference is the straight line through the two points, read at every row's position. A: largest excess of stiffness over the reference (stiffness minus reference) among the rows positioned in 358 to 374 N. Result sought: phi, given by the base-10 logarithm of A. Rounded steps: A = 0.34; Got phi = -0.47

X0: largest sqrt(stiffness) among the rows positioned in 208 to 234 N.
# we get 2.60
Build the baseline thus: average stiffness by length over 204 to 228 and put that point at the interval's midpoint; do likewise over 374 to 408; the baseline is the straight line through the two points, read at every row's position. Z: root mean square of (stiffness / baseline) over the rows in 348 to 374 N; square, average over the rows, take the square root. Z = 1.00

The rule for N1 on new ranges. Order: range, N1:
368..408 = 381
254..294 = 266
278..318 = 311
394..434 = 406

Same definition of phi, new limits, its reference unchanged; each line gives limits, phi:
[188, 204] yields -1.15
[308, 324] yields -0.40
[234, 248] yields -0.32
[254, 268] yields -0.86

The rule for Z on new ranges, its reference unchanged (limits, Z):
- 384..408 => 0.99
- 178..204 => 1.00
